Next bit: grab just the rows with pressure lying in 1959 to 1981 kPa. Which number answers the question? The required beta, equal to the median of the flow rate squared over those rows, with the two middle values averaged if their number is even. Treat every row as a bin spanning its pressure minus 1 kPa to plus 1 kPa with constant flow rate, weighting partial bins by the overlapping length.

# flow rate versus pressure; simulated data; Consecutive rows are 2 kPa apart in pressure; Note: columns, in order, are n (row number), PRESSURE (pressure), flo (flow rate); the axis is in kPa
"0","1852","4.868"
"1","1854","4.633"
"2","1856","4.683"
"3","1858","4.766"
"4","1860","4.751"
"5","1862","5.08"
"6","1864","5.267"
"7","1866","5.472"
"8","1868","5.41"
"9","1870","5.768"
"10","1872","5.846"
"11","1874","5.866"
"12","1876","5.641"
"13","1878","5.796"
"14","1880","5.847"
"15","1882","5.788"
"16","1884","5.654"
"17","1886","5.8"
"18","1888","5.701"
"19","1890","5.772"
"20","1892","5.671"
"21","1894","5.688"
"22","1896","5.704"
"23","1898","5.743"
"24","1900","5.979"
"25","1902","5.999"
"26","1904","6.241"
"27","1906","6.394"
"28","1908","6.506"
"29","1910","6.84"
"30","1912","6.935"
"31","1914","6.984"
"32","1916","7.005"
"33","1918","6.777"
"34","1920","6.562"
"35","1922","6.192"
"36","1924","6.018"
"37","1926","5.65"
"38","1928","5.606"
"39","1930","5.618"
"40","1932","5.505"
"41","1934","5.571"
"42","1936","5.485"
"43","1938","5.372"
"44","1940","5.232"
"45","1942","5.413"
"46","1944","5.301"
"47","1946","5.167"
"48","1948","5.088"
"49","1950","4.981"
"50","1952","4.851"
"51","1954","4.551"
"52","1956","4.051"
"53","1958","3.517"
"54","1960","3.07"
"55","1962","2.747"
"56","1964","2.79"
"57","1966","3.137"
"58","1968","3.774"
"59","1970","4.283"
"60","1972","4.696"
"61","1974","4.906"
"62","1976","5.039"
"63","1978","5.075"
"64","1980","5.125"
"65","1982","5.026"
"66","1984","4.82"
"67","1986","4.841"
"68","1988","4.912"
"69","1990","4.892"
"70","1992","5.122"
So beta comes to 18.3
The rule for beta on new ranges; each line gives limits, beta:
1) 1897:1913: 39.9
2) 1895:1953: 32.5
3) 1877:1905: 33.4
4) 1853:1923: 33.5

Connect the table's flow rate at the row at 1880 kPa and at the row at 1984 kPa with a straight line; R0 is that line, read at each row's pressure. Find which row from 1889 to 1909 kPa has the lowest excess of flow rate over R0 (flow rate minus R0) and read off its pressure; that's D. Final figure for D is 1892 kPa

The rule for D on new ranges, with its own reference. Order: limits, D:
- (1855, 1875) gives 1856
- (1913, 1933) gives 1932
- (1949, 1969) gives 1962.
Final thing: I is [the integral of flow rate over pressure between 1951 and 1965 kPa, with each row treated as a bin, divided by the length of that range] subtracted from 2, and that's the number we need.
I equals -1.7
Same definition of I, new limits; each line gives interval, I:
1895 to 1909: -4.1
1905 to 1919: -4.8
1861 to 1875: -3.5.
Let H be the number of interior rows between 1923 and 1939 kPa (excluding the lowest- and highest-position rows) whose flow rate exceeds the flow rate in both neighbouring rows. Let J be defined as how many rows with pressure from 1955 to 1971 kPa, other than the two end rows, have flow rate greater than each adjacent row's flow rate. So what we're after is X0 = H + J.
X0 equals 2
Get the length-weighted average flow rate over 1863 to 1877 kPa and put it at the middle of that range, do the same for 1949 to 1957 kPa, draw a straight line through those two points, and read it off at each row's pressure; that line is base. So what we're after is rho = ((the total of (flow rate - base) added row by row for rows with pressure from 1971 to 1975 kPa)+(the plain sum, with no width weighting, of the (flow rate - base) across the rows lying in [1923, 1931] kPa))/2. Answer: 2.0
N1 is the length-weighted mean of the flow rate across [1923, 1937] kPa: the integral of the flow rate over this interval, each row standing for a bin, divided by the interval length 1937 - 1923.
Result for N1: 5.6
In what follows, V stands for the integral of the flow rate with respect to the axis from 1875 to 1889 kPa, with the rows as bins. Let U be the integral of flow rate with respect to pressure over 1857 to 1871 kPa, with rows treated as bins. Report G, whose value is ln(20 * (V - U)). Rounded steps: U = 73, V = 80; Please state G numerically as 5.00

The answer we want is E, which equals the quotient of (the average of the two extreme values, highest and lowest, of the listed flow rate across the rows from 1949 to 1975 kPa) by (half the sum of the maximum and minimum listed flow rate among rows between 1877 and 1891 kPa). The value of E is 0.7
